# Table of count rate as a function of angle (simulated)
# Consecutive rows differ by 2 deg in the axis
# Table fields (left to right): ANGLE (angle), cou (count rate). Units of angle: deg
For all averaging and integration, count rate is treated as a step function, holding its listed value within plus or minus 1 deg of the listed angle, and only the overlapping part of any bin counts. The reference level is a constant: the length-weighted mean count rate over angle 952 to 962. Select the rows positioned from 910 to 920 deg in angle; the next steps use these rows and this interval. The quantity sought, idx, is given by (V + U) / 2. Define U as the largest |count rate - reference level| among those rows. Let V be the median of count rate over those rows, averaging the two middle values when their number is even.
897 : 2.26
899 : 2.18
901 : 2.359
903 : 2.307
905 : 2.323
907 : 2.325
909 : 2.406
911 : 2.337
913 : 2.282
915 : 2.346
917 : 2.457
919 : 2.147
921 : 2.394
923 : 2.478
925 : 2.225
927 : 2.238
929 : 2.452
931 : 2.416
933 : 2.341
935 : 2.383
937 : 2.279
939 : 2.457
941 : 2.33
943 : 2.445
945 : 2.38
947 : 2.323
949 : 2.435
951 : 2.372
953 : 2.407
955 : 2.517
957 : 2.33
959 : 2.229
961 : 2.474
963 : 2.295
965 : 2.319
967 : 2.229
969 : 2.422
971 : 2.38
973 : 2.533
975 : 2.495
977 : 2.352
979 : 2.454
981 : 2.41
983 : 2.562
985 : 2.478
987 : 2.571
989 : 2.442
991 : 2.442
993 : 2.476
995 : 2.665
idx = 1.29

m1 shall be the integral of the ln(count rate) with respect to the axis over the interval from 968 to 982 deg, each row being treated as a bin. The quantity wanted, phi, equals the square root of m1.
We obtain 3.53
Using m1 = 12.5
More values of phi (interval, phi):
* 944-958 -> 3.50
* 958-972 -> 3.44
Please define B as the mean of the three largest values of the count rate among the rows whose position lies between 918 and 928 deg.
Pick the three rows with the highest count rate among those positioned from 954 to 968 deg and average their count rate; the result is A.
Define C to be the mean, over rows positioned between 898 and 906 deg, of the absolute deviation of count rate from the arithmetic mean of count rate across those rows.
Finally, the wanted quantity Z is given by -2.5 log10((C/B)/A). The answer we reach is 5.03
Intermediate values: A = 2.44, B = 2.37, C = 0.0561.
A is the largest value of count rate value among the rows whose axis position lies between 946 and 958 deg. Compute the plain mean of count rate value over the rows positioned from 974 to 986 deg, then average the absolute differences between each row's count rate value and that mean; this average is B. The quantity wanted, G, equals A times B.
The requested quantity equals 0.134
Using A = 2.517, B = 0.05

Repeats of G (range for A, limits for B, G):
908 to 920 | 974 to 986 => 0.131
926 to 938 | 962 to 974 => 0.201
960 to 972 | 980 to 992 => 0.136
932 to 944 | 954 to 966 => 0.221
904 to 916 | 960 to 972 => 0.174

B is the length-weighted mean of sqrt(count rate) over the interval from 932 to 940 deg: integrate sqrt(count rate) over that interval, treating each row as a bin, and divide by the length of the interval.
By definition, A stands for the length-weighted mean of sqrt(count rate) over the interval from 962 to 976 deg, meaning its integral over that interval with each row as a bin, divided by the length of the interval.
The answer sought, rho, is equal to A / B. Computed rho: 1.00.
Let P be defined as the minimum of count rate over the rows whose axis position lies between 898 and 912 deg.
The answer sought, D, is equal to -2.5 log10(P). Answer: -0.846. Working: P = 2.18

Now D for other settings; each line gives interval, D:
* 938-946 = -0.918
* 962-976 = -0.870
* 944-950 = -0.915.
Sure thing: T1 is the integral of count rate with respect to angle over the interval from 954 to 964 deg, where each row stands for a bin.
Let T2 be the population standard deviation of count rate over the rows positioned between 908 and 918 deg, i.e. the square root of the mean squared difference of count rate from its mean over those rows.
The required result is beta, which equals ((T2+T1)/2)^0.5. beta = 3.45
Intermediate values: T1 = 23.7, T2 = 0.06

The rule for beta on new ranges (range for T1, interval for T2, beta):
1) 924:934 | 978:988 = 3.42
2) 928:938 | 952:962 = 3.45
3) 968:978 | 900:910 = 3.49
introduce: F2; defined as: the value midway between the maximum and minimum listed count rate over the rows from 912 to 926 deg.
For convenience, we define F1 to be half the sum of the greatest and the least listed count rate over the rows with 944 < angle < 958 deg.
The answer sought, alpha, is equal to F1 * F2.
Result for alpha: 5.60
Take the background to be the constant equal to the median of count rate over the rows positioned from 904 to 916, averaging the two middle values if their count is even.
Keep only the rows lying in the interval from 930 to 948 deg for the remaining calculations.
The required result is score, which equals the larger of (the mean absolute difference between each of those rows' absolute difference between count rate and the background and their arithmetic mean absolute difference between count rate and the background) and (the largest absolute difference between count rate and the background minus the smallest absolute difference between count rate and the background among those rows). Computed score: 0.125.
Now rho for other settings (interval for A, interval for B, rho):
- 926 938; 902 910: 1.00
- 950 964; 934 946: 1.00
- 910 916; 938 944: 0.98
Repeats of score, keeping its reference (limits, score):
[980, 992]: 0.161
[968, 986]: 0.210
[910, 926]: 0.178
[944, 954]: 0.096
